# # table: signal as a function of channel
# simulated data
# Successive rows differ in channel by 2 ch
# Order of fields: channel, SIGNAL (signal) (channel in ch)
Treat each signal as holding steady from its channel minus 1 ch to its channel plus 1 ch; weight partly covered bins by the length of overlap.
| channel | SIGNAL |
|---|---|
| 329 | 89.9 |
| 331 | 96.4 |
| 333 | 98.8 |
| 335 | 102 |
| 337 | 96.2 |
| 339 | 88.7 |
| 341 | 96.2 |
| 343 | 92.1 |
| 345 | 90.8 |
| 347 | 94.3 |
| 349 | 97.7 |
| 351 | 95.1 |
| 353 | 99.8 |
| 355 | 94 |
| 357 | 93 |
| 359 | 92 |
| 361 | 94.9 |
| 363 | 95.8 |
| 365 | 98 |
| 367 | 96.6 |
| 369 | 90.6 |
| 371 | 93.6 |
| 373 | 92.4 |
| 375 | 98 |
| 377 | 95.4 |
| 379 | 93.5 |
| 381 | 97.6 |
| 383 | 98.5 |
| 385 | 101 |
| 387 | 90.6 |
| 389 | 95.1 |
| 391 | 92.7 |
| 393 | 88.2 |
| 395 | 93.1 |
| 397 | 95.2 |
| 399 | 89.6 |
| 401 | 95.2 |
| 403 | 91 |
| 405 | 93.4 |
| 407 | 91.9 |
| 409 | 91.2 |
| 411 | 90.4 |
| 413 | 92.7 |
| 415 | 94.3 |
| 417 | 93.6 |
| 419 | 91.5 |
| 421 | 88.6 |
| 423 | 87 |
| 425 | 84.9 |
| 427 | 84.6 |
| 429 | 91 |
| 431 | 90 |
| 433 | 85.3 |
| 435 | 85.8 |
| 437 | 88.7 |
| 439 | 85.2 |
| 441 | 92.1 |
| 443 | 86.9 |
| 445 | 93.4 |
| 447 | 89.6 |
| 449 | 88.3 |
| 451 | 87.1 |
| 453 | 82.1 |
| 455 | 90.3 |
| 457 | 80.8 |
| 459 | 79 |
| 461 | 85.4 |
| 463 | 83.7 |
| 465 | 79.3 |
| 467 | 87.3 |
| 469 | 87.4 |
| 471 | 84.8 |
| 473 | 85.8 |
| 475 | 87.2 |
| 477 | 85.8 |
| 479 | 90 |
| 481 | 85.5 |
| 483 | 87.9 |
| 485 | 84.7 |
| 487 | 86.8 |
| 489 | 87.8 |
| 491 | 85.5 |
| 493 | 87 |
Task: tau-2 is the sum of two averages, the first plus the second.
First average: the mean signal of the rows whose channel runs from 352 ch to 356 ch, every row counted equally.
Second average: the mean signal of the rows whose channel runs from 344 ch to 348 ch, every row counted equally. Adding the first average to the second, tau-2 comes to 189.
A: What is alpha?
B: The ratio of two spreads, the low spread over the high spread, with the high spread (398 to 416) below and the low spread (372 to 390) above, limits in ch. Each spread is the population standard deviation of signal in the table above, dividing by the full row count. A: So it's 1.8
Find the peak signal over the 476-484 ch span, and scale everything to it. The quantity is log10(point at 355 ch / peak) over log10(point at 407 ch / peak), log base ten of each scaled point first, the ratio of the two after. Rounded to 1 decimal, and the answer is 2.1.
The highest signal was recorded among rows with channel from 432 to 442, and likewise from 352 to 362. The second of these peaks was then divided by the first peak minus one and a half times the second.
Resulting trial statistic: -1.73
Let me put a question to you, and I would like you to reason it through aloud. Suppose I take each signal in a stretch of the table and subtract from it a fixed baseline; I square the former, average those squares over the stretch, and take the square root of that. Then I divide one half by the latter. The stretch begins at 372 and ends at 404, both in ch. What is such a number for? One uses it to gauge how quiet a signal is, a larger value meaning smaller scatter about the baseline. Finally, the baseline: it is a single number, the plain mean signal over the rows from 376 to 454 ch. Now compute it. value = 0.106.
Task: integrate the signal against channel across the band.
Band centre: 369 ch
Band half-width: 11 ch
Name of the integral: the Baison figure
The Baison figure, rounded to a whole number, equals 2082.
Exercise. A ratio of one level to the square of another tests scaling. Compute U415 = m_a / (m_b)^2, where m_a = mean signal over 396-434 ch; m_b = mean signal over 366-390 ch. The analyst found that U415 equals 0.0100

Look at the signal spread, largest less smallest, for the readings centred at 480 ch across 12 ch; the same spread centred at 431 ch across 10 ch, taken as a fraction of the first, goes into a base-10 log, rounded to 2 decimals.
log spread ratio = 0.08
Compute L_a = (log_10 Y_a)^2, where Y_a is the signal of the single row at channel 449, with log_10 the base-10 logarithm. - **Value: 3.79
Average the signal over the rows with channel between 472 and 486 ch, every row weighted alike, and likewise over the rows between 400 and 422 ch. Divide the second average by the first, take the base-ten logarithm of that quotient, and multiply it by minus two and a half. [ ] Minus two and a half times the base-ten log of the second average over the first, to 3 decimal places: -0.066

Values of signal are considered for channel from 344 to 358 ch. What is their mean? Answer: 95.0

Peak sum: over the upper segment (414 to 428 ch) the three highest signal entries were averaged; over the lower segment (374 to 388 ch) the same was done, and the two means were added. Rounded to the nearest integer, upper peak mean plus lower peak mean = 192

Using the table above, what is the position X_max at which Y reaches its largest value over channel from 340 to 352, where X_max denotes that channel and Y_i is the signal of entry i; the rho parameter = 349 ch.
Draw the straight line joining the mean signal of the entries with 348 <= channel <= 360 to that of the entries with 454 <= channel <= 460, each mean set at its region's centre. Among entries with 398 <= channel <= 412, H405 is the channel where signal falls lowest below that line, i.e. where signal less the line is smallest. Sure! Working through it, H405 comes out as 399 ch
